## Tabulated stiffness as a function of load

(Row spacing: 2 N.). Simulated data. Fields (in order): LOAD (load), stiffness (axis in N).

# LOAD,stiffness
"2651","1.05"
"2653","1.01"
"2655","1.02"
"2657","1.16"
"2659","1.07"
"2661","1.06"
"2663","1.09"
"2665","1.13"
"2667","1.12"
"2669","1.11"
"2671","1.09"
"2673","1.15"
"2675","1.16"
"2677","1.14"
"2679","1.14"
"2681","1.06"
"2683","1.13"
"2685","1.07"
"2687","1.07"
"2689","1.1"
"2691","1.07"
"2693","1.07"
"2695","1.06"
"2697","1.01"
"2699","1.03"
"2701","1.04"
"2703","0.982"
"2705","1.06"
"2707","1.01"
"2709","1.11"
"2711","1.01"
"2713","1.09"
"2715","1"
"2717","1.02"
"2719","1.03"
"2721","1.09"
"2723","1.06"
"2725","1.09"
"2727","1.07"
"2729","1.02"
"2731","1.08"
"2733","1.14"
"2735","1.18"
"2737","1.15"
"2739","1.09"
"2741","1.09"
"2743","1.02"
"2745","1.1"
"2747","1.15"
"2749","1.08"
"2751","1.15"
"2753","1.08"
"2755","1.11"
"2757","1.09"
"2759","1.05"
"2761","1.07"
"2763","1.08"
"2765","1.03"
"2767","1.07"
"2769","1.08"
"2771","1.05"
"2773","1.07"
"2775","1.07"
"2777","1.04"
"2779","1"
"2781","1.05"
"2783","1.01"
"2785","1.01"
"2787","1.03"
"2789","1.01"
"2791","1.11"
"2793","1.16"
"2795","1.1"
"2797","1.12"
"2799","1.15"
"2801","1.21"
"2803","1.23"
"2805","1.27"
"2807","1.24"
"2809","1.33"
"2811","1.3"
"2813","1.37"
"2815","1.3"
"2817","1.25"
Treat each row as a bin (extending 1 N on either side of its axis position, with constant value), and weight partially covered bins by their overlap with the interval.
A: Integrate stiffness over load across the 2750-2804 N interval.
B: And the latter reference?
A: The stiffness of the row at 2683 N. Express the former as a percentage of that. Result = 5173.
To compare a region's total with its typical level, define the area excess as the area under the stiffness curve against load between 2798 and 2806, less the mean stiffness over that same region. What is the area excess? 8.5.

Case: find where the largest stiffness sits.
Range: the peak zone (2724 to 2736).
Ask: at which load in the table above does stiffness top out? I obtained 2735 N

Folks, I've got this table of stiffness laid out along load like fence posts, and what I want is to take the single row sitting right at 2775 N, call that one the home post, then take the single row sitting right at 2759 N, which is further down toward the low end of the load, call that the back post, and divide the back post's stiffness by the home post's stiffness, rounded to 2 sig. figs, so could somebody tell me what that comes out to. 0.98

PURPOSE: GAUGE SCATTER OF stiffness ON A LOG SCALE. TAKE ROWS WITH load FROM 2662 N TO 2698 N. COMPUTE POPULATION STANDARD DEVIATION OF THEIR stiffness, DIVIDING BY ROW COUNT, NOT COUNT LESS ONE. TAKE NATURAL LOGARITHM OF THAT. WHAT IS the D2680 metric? -3.26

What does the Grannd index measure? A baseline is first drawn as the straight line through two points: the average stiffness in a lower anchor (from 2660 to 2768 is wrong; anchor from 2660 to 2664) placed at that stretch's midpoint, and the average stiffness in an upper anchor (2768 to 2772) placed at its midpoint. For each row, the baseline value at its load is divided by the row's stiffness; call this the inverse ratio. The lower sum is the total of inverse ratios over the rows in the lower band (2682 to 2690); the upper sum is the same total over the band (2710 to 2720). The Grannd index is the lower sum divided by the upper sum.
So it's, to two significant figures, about 0.76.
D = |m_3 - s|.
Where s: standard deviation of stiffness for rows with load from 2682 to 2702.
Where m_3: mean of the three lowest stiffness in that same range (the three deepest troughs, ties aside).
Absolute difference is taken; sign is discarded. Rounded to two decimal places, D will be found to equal 0.99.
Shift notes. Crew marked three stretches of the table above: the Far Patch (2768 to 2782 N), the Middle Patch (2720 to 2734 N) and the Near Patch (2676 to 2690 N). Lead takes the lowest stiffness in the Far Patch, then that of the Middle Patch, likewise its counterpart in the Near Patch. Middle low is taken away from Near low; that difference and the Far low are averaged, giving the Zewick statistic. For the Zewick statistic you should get 0.520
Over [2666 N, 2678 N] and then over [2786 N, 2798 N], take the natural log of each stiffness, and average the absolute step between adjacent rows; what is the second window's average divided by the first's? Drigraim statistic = 2.1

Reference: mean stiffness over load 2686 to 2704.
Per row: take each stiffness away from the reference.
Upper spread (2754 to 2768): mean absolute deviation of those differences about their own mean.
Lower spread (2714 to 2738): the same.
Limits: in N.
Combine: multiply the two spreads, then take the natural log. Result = -7.1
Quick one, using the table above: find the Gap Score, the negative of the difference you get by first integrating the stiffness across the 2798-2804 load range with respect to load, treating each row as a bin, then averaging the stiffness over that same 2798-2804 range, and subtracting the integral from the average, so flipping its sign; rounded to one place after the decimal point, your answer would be 6.0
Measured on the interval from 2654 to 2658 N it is 3.3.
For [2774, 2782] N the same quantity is 7.3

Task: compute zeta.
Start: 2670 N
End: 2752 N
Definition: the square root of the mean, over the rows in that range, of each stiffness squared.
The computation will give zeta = 1.08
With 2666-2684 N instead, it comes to 1.12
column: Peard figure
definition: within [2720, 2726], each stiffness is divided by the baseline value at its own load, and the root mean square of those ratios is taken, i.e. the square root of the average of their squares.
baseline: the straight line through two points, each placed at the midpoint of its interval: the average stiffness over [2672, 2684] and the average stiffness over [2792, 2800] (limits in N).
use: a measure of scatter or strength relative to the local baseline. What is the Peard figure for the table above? 0.96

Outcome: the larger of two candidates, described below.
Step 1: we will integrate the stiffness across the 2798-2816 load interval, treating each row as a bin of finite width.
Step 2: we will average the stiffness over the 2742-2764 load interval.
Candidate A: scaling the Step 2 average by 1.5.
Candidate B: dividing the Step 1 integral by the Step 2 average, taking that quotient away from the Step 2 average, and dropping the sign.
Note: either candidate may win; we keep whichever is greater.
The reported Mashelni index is 20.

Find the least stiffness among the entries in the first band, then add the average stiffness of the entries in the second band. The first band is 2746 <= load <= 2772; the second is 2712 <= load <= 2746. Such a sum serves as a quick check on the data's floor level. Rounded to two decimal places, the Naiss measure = 2.11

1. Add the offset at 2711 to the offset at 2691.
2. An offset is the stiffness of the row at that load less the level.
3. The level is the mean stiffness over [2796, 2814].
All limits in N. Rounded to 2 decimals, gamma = -0.41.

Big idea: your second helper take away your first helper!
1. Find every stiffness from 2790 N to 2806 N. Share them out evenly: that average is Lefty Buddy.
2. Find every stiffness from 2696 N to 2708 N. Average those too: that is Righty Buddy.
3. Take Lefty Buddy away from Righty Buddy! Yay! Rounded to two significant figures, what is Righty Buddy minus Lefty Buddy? -0.15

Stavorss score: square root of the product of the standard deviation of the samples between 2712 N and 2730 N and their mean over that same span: 0.19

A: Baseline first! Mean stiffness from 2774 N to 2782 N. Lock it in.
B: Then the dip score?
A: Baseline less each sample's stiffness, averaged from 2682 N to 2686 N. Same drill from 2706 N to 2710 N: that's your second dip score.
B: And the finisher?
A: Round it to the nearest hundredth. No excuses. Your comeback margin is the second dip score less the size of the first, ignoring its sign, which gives -0.08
